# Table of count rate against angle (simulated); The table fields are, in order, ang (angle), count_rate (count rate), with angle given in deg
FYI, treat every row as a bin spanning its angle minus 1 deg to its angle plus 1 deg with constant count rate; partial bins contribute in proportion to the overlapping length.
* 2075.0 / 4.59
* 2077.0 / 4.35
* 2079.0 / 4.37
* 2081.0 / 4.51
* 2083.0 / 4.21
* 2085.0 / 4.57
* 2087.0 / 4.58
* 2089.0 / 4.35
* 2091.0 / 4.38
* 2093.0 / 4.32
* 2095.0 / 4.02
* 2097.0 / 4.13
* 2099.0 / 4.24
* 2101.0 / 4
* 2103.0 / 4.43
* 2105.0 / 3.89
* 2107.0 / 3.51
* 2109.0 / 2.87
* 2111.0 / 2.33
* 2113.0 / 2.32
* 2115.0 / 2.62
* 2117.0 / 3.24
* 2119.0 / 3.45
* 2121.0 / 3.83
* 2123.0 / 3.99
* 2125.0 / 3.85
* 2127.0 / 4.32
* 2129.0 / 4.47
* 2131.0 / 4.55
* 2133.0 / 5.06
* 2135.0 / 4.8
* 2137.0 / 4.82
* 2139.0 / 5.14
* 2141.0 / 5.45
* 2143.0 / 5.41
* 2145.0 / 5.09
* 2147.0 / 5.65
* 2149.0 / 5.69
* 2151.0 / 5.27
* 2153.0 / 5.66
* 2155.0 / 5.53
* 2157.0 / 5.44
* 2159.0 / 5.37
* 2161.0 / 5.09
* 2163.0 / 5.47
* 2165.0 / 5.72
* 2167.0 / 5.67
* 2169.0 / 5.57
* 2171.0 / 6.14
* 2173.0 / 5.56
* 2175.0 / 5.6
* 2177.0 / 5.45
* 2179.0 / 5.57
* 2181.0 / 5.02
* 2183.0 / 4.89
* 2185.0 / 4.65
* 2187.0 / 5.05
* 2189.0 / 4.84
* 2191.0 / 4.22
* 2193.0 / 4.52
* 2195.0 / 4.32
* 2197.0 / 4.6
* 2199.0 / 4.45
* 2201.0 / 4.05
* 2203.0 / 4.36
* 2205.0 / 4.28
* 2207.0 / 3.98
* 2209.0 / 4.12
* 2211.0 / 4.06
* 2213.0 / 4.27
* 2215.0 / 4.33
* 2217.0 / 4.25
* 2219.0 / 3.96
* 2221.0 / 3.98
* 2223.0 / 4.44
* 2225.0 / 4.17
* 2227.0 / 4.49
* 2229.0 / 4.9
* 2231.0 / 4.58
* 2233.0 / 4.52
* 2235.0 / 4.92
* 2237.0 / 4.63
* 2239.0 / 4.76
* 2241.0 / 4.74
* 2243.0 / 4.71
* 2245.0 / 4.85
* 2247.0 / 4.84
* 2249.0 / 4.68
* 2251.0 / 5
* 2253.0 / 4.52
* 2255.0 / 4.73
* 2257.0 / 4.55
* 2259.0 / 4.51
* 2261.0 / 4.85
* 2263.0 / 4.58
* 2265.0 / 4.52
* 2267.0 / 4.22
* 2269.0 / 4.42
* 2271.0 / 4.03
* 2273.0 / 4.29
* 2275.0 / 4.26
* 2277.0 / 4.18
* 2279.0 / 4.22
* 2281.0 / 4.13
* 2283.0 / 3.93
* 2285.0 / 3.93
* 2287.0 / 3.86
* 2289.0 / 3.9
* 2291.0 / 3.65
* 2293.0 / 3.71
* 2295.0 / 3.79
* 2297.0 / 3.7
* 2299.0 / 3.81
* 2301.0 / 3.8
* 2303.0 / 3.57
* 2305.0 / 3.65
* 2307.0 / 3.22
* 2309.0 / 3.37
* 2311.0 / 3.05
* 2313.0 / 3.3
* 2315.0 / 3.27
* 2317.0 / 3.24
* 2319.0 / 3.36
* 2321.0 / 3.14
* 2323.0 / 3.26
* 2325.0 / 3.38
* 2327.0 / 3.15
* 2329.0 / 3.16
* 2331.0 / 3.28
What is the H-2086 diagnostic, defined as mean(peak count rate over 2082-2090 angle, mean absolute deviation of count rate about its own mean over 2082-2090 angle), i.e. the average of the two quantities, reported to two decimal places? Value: 2.36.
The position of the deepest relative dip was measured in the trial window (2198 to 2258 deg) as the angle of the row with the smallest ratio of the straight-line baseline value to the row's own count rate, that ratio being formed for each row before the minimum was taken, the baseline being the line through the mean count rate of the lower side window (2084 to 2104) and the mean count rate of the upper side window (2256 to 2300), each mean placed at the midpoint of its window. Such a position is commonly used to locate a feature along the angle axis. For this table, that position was 2251.0 deg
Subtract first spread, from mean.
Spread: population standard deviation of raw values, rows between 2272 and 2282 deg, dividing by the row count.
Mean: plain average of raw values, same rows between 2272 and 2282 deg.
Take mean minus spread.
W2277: 4.16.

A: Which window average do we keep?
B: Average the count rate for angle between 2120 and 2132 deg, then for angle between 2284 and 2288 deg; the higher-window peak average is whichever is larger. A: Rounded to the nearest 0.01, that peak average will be 4.17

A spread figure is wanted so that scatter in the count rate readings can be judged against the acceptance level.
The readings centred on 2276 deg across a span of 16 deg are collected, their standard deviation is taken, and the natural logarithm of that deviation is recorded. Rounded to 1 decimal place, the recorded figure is -1.9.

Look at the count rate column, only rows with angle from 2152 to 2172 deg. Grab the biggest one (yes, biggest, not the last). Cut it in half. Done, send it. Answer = 3.07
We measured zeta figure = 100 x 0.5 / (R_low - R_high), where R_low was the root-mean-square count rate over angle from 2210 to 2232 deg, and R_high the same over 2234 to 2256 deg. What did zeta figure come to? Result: -113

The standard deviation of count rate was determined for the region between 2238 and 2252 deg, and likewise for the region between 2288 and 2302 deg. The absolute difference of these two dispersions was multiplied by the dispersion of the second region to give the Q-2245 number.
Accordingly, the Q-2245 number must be 0.002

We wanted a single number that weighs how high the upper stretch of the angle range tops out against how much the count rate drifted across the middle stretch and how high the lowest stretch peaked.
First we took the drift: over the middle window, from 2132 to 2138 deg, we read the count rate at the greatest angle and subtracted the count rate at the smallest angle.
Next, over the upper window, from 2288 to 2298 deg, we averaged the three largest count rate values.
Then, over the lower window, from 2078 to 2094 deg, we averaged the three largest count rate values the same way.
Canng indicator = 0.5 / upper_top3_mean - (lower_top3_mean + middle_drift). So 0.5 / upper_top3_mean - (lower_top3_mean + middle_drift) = -4.2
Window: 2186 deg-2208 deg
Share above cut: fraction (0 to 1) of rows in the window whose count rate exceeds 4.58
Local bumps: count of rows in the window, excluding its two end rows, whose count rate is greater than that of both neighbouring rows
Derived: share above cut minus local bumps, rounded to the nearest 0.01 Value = -2.73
